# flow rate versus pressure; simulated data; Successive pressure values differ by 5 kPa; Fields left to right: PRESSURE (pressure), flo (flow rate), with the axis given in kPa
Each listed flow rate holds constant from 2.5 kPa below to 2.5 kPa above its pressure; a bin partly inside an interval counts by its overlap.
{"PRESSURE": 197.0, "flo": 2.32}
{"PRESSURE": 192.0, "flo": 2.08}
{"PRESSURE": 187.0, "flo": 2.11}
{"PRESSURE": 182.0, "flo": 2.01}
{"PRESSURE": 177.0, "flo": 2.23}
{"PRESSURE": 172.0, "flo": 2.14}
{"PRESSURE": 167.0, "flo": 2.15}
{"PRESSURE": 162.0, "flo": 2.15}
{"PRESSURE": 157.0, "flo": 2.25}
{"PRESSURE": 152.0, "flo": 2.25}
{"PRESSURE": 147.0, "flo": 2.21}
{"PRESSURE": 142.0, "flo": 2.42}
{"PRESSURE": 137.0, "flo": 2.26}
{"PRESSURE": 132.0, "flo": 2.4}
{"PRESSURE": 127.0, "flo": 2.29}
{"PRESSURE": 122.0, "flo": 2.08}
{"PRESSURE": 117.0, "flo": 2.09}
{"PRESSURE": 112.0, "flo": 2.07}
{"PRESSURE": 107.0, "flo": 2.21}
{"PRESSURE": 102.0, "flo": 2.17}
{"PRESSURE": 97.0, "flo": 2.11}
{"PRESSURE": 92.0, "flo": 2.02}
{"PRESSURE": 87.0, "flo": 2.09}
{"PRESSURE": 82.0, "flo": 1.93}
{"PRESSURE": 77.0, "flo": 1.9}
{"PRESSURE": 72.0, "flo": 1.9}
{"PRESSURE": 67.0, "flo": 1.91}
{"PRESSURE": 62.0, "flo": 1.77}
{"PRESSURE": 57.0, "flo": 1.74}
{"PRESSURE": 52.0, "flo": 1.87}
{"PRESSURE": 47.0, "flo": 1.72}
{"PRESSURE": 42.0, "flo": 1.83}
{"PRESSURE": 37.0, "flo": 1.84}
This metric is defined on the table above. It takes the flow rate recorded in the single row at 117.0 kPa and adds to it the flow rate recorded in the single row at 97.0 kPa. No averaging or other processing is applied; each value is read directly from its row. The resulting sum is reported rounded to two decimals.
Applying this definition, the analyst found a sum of 4.20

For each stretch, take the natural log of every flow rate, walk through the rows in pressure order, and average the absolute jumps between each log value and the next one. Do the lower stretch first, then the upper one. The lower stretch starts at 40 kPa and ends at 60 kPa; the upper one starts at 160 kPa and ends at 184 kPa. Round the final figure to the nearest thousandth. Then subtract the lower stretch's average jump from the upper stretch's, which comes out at -0.035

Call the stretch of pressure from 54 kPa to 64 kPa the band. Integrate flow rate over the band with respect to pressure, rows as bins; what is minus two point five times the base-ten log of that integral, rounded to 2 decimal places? -3.11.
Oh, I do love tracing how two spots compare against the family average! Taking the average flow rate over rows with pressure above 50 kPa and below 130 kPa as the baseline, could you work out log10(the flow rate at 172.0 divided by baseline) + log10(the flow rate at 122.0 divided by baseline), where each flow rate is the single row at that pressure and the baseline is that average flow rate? 0.04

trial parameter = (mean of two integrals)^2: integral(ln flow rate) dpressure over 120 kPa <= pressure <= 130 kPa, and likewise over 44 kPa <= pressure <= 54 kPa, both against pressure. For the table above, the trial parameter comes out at 47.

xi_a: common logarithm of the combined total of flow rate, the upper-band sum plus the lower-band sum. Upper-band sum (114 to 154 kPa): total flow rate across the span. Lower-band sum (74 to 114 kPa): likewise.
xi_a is 1.54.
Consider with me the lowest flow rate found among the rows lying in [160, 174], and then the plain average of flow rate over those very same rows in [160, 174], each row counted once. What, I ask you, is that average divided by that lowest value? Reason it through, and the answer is 1.003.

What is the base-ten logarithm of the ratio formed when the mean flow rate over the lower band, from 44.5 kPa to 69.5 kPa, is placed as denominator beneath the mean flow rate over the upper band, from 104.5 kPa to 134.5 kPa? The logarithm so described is 0.085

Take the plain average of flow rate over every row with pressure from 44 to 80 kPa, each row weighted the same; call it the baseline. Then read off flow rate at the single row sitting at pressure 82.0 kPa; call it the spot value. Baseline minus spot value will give -0.10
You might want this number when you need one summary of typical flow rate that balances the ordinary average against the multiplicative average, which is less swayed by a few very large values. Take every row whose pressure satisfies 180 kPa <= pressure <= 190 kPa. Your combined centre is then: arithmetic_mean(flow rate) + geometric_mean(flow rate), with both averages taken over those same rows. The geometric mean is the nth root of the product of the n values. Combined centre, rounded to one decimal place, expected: 4.1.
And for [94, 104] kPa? 4.3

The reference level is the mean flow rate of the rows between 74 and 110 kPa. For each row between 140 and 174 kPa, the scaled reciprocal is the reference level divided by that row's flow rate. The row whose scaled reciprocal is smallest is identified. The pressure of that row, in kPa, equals 142.0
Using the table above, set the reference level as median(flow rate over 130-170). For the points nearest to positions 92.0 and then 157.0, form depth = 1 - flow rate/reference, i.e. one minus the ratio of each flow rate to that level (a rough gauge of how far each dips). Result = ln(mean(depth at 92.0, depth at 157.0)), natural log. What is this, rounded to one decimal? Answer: -3.0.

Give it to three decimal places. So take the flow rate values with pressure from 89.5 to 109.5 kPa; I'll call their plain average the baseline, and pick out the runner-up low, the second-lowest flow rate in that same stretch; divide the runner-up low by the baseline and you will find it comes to 0.992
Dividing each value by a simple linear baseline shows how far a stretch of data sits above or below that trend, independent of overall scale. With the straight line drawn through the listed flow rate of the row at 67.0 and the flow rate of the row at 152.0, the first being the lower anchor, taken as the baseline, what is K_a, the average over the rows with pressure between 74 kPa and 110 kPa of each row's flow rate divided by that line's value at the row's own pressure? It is 1.02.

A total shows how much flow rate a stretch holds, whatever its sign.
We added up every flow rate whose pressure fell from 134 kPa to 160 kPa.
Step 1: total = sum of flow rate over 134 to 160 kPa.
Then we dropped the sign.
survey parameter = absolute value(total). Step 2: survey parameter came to 11.4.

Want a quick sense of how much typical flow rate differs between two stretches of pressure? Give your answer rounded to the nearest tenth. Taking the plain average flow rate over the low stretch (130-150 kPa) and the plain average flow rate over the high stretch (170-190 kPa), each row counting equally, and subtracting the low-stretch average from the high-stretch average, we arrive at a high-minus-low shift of -0.2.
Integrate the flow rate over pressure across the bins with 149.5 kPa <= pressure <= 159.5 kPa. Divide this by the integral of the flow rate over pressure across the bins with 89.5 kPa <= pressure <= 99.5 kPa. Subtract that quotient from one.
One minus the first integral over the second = -0.090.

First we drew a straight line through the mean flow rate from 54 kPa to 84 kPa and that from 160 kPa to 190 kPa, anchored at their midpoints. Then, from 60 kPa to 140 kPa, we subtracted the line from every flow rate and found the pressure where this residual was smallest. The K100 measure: 62.0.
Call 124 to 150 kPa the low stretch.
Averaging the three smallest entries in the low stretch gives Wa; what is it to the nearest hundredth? 2.25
